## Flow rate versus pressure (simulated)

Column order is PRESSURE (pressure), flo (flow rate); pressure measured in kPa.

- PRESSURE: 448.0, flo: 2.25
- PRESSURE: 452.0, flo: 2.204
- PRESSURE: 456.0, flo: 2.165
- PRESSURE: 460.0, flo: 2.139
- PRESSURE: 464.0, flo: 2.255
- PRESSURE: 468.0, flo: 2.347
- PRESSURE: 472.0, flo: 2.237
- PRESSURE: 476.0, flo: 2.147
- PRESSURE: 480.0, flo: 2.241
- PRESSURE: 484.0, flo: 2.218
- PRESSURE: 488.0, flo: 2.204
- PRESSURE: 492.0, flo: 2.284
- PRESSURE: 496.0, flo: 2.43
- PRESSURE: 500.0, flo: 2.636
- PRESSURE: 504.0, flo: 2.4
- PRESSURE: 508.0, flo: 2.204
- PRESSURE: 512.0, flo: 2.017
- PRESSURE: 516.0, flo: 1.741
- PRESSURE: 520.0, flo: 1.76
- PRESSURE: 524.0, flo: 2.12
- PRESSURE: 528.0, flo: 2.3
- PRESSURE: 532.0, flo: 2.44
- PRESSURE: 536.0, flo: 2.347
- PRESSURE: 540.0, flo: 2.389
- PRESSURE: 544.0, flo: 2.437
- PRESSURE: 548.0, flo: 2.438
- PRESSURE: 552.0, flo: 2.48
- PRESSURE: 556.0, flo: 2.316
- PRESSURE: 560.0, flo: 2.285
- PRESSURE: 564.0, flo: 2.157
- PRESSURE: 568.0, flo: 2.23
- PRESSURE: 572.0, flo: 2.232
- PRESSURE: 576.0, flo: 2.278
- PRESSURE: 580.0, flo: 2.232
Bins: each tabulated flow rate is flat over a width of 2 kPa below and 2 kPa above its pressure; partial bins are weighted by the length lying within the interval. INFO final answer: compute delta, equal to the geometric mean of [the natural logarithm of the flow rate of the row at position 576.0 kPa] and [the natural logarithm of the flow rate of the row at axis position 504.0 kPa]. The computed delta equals 0.85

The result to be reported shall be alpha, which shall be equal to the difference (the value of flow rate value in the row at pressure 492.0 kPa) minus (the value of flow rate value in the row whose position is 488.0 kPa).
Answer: 0.08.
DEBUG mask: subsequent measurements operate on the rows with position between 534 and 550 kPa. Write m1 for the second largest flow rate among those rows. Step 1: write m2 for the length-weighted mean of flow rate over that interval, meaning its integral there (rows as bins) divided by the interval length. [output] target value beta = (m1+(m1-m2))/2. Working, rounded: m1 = 2.437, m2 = 2.40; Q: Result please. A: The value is 1.24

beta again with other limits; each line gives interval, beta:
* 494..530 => 1.34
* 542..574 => 1.28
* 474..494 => 1.13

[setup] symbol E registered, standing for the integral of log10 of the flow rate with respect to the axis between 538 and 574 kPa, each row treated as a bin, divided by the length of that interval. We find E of 0.367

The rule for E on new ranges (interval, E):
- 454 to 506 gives 0.358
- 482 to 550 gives 0.351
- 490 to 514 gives 0.366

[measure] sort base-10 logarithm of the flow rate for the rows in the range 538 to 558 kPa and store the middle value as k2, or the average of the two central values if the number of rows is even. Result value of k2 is 0.39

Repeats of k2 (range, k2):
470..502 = 0.35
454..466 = 0.34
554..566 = 0.36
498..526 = 0.33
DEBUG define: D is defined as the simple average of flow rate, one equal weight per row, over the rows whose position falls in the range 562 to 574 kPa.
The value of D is 2.21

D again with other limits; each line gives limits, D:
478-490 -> 2.22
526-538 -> 2.36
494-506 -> 2.49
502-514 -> 2.21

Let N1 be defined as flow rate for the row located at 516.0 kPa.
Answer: 1.741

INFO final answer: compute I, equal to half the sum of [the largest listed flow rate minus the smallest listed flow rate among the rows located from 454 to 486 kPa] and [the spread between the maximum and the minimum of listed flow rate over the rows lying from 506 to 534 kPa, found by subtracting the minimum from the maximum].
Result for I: 0.45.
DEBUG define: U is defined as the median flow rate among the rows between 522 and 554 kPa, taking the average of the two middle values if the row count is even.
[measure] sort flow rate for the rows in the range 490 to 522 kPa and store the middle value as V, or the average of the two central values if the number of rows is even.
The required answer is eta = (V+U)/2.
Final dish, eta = 2.33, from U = 2.41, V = 2.24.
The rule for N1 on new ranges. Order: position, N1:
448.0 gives 2.25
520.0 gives 1.76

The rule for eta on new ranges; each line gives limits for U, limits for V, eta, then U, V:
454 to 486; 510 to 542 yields 2.22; 2.23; 2.21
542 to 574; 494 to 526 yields 2.23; 2.30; 2.16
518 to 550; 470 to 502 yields 2.30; 2.37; 2.24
